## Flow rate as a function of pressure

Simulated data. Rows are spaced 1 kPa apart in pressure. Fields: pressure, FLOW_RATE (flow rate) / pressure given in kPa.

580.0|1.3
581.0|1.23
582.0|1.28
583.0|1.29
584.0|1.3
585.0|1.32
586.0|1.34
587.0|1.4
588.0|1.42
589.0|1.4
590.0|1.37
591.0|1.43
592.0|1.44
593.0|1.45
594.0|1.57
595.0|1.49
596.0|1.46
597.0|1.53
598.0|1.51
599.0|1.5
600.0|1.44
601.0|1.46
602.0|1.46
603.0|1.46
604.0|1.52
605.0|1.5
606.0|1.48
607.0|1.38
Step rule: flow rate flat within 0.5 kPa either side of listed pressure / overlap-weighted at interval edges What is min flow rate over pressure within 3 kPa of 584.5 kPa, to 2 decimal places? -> 1.28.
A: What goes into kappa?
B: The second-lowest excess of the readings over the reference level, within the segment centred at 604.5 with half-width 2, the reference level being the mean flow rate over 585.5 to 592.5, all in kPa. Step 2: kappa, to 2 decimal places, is 0.08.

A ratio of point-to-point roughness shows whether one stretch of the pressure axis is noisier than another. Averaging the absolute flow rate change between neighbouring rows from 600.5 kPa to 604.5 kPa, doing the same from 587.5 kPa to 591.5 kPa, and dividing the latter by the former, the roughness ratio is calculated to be 1.8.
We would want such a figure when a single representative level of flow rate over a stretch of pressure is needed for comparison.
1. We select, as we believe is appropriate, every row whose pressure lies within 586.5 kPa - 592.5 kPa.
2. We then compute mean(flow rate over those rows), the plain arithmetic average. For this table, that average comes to 1.41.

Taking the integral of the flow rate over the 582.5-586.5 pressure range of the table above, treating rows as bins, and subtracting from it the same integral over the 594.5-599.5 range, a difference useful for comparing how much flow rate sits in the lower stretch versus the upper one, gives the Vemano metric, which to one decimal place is -2.2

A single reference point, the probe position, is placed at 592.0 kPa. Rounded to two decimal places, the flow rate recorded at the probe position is 1.44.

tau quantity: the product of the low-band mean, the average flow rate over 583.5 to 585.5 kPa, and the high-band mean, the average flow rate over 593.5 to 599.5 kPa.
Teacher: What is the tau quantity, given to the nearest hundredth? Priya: 1.98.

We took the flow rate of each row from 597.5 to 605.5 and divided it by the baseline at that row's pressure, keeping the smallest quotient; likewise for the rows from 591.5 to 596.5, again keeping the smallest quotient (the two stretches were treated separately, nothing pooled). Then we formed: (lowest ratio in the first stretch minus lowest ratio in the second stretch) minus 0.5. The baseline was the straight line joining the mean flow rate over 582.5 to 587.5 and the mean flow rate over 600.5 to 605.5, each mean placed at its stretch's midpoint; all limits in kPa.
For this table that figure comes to -0.54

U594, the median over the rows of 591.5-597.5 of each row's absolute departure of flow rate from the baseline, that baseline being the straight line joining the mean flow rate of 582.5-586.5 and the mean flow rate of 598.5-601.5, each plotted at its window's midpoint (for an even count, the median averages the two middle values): 0.06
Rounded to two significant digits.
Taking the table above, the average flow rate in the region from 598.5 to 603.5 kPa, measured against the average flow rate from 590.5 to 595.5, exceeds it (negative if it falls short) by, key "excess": -0.012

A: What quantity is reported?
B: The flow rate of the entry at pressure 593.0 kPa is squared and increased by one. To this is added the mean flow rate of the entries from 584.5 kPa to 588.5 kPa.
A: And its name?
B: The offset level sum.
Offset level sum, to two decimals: 4.47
